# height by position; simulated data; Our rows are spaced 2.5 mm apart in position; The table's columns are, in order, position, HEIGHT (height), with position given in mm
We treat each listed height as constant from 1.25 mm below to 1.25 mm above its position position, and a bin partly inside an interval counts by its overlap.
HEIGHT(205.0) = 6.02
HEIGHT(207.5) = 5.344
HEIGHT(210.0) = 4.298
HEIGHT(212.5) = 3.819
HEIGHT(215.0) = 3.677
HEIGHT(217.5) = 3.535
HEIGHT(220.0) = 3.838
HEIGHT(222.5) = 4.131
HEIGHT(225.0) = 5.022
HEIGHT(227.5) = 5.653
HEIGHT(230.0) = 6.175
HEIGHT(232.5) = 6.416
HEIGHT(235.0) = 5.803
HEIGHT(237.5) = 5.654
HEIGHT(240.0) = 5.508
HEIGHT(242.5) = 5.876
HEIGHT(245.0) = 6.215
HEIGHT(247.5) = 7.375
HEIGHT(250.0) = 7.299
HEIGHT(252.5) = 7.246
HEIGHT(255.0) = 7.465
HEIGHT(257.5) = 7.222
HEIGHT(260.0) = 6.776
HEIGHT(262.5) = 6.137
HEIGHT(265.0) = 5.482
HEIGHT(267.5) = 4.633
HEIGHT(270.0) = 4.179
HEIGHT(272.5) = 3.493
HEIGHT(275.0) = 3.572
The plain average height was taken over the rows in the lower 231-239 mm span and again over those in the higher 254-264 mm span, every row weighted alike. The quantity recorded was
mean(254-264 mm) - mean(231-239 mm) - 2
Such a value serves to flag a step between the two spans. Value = -1.1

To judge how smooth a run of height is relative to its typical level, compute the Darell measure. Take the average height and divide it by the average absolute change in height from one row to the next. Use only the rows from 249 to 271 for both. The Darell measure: 14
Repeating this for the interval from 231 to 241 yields 19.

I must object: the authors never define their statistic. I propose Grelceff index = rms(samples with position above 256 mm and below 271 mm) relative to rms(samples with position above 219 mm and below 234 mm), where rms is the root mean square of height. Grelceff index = 1.10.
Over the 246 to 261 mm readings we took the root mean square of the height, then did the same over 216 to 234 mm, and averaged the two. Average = 6.2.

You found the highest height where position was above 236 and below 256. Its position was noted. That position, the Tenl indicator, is 255.0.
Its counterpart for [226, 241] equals 232.5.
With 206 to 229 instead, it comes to 227.5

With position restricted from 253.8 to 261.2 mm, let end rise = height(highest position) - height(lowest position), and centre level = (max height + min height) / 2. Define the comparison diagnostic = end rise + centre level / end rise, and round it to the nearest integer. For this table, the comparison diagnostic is -11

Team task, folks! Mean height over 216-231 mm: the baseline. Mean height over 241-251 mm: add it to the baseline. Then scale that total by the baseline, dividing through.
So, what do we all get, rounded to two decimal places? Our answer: 2.42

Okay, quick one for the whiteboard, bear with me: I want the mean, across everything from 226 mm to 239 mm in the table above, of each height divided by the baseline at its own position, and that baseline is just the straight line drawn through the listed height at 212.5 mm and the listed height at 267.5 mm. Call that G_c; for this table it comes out 1.44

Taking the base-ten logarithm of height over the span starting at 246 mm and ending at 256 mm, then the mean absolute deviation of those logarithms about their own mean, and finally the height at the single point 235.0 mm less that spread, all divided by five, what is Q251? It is 1.16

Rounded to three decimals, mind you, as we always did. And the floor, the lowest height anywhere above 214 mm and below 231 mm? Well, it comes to 3.535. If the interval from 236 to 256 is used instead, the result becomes 5.508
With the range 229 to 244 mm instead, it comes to 5.508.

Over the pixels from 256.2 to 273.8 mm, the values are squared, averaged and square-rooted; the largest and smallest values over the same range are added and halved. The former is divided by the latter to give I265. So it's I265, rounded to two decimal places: 1.04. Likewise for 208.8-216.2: 0.99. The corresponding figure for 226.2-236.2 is 1.00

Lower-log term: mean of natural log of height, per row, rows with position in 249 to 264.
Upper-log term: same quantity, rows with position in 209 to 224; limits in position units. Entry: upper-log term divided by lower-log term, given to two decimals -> 0.70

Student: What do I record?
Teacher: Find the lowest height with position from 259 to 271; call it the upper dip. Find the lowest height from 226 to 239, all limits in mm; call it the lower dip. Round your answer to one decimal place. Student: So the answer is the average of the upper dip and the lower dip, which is 4.9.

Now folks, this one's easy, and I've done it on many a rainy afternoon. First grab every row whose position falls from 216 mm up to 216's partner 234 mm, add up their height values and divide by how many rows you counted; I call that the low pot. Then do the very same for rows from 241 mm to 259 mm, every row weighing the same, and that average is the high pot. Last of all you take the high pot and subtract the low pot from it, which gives 2.0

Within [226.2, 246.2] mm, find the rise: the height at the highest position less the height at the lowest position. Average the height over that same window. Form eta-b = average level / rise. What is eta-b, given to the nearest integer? 11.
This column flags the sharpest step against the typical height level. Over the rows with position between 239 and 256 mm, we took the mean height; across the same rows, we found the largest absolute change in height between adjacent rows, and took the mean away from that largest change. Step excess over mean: -5.6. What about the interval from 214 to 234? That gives -3.9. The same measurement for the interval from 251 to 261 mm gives -6.7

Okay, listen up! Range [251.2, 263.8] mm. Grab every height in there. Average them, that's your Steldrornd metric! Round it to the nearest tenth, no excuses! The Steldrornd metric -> 7.0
